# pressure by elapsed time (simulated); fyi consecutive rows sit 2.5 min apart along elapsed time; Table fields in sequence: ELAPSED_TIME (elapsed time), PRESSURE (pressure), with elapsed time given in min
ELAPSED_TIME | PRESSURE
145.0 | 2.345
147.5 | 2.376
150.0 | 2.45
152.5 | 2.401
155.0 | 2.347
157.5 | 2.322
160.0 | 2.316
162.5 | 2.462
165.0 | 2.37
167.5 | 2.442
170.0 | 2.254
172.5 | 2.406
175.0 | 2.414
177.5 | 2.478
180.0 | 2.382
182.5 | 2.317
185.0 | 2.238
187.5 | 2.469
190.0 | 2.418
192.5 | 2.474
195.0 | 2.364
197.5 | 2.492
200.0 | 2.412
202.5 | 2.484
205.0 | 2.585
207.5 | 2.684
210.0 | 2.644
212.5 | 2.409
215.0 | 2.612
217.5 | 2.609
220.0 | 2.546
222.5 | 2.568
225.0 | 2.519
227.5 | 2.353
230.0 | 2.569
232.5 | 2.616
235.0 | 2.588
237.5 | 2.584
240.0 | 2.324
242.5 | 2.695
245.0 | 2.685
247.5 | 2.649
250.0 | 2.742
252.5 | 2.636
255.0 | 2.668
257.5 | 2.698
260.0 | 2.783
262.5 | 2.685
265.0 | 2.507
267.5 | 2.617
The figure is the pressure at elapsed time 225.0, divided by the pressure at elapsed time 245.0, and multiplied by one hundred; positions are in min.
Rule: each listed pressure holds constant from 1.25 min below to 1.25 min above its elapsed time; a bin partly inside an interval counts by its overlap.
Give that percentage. 94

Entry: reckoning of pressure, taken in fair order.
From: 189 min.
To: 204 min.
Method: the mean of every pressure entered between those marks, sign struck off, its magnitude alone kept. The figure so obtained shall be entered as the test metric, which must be 2.44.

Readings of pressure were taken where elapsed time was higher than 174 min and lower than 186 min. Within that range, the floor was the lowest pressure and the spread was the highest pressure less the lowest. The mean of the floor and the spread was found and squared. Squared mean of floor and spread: 1.54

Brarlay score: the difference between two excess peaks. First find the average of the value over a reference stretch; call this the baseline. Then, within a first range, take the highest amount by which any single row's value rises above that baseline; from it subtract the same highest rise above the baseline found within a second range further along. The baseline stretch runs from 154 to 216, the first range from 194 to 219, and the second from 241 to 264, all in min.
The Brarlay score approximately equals -0.10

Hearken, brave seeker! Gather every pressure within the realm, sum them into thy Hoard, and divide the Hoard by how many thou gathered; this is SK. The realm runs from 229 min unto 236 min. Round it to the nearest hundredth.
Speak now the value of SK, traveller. 2.59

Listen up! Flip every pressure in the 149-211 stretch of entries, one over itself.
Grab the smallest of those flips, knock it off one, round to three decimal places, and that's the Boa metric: 0.627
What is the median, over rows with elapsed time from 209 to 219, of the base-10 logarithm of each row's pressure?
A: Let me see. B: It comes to 0.417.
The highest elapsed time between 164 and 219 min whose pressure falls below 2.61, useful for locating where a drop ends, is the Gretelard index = 217.5 min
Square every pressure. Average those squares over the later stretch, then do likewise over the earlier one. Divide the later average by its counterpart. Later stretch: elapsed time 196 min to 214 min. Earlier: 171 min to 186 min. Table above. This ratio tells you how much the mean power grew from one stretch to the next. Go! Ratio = 1.14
